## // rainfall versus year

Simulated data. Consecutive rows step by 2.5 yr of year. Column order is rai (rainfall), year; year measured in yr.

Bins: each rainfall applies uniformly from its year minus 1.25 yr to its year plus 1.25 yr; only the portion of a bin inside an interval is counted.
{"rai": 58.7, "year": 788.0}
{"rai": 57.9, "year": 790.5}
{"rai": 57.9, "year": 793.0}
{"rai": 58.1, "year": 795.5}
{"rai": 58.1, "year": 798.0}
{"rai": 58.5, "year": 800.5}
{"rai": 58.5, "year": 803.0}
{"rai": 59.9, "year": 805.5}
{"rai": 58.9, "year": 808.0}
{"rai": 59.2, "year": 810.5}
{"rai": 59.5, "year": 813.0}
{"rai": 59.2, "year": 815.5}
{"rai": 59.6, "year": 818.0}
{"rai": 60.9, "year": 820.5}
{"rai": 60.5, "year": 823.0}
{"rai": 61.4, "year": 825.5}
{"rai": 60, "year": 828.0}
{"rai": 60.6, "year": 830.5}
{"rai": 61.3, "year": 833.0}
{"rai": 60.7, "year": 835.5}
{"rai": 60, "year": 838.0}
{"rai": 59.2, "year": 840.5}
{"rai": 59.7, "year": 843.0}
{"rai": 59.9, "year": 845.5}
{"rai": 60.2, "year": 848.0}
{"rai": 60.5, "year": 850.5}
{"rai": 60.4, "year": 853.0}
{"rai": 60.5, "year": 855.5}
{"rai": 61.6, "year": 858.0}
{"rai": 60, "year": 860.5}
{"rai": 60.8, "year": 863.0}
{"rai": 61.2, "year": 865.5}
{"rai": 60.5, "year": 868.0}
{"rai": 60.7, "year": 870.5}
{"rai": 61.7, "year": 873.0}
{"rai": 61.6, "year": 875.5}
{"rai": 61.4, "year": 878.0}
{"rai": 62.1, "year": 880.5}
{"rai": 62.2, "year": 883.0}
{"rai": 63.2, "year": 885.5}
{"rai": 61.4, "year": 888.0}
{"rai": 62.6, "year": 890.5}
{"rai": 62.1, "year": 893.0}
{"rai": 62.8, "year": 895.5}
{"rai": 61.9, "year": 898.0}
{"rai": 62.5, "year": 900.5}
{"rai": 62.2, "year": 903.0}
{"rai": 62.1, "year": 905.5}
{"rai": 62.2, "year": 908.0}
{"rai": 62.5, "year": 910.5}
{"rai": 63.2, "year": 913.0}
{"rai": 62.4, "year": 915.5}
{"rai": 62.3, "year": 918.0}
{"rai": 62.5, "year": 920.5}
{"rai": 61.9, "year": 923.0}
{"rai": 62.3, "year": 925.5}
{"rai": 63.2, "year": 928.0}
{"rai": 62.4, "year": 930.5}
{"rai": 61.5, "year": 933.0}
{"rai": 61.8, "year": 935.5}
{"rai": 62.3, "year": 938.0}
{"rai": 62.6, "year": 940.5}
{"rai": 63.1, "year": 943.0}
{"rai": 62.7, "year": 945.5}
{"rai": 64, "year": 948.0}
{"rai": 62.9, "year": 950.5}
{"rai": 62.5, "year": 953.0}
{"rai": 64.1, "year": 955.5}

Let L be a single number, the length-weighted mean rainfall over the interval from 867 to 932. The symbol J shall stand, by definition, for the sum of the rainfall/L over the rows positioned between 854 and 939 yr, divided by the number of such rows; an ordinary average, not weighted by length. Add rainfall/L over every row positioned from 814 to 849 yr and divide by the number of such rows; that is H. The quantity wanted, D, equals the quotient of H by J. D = 0.97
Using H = 0.97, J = 1.00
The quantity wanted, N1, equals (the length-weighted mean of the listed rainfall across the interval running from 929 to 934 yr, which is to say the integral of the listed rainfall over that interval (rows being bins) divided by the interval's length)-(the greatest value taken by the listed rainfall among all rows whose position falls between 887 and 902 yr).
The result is -0.8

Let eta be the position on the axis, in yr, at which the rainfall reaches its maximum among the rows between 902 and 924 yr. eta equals 913.0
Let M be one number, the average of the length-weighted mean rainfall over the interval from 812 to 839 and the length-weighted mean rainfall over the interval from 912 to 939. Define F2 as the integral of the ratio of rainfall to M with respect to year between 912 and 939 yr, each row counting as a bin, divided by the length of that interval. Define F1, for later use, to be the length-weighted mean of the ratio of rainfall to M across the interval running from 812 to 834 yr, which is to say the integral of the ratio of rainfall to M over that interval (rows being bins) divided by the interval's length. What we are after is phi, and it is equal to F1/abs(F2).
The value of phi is 0.97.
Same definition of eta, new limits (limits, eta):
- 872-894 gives 885.5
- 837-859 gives 858.0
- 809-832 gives 825.5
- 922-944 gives 928.0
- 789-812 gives 805.5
